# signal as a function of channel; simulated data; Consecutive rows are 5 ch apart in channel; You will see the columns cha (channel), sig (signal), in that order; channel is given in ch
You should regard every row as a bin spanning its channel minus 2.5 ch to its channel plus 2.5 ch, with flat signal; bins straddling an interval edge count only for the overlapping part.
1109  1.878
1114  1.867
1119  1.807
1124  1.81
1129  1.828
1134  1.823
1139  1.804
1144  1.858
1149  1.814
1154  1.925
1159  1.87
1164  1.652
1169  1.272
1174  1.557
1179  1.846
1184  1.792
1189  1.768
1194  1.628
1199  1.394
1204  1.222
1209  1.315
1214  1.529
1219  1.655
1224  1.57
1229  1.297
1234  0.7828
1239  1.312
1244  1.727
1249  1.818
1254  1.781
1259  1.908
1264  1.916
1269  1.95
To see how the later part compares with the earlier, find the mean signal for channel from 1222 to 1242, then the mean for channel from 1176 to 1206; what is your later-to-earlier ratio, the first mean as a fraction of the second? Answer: 0.77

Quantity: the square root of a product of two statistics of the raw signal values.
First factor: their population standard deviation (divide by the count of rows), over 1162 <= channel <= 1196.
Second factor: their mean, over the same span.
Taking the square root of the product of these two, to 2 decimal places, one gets 0.54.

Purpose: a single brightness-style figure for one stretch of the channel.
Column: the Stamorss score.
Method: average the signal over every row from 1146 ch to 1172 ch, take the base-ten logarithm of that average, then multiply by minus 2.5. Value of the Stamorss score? -0.58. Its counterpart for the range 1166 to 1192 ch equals -0.54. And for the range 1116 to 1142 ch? -0.65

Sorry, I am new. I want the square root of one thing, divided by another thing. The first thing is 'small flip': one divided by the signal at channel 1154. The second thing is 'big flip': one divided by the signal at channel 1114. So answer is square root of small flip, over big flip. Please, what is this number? 1.35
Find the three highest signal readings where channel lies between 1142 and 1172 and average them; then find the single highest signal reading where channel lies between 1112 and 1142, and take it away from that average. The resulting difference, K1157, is 0.0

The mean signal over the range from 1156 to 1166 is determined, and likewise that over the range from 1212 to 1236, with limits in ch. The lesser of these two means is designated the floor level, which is 1.4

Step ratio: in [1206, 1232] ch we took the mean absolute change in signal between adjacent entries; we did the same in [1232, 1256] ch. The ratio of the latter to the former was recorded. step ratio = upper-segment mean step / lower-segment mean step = 1.5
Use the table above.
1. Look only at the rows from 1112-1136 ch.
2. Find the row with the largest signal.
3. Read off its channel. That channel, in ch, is 1114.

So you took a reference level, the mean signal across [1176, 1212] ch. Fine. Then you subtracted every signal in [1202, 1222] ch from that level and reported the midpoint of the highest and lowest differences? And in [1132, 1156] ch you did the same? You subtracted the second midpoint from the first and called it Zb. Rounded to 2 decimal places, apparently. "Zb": 0.43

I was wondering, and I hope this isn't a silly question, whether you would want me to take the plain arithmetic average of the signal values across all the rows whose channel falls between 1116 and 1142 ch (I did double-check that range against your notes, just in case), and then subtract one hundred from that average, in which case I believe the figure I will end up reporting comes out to -98.2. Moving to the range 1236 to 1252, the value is -98.4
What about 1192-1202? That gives -98.5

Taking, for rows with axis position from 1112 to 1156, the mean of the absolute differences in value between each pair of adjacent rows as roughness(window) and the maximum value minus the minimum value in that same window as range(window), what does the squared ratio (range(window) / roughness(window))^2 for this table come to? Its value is 9.5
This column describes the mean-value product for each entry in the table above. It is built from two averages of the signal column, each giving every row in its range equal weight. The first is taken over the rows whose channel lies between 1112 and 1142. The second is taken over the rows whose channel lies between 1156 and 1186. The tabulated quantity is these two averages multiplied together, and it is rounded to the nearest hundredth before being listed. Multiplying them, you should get 3.04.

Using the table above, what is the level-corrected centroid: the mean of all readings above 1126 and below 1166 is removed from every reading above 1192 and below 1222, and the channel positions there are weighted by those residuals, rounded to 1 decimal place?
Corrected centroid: 1205.8 ch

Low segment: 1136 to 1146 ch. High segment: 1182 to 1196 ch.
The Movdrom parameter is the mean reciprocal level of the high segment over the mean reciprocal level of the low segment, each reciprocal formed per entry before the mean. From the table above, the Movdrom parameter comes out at 1.06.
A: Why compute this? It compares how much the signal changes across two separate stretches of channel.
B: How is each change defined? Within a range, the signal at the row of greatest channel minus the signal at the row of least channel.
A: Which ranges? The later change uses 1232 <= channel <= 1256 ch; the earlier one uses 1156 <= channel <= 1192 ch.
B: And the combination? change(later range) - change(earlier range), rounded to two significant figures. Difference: 1.1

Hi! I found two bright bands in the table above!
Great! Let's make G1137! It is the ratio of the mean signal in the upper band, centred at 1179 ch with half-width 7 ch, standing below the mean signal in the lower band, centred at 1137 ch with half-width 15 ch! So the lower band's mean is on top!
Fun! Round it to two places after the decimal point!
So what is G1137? 1.05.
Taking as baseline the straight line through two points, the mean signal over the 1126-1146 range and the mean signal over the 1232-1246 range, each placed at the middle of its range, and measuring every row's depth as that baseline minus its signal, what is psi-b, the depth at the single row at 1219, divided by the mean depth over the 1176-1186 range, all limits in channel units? 1.2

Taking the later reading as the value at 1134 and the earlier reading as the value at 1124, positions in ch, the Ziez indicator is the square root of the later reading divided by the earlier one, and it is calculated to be 1.00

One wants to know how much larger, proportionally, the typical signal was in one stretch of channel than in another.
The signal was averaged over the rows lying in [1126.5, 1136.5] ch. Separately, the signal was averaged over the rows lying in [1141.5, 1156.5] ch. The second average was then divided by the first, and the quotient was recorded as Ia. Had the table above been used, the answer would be 1.0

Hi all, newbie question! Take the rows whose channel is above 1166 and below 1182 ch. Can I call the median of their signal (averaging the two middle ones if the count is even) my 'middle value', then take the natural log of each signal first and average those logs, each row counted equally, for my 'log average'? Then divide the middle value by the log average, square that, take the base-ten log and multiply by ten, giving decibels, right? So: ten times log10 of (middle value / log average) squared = 11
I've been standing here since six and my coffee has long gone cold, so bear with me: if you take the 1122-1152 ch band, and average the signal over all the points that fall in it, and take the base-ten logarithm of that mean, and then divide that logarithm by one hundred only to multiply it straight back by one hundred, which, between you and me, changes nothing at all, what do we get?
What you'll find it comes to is 0.261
